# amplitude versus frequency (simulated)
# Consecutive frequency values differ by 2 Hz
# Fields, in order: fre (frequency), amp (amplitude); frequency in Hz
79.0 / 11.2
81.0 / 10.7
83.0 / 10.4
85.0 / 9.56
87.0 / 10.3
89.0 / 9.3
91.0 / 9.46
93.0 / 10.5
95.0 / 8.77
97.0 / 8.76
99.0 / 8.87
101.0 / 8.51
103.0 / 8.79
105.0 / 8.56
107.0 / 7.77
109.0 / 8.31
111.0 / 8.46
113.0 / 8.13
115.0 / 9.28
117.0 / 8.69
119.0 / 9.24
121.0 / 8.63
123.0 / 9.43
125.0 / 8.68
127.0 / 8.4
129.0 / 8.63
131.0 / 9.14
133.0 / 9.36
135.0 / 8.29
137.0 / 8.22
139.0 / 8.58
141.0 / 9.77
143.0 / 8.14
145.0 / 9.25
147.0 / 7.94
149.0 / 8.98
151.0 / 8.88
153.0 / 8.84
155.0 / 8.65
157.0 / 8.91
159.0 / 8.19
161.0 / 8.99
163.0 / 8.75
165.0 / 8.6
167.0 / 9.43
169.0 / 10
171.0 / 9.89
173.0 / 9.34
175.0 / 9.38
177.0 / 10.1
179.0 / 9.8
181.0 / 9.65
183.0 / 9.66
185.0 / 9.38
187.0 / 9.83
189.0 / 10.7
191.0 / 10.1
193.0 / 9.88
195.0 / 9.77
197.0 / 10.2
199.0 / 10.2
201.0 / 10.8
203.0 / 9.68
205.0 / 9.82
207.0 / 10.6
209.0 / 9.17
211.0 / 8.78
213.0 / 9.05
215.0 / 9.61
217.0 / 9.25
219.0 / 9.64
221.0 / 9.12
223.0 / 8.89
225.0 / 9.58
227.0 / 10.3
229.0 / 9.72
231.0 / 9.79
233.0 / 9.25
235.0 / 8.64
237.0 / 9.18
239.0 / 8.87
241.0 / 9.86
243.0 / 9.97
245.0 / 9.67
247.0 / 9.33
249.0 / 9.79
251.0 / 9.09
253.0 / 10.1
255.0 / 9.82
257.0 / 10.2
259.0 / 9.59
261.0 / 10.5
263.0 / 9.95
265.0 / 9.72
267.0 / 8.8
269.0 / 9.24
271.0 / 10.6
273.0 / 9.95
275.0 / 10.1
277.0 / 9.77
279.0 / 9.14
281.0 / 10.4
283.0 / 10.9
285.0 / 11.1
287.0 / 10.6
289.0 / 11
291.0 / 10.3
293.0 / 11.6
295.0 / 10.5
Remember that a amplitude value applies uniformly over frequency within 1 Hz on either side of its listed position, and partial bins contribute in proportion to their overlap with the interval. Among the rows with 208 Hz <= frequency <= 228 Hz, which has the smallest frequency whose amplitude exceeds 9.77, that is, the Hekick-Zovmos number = 227.0 Hz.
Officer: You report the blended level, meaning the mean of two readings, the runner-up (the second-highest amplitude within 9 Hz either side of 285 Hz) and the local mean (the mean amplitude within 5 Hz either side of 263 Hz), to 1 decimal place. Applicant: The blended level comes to 10.4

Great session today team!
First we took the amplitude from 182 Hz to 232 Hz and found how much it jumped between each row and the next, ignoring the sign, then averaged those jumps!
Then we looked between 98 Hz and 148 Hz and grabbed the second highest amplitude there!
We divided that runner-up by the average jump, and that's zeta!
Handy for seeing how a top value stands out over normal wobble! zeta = 19.2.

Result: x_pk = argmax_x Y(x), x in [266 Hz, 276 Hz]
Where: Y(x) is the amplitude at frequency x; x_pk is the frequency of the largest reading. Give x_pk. 271.0 Hz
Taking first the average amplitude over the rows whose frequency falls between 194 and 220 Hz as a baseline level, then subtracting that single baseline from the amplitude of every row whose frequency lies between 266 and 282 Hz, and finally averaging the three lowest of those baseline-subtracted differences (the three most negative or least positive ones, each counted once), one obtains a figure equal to -0.68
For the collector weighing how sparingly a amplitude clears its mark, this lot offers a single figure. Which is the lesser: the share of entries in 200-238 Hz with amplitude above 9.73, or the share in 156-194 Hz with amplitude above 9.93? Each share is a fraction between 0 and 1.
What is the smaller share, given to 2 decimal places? 0.21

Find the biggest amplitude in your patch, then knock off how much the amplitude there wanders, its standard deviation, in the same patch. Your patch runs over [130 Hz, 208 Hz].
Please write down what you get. 10.1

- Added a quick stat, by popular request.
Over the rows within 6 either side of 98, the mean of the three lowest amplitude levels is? 8.7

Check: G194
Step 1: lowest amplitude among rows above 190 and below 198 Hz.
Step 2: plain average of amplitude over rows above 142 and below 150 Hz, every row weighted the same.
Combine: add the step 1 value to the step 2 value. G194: 18.3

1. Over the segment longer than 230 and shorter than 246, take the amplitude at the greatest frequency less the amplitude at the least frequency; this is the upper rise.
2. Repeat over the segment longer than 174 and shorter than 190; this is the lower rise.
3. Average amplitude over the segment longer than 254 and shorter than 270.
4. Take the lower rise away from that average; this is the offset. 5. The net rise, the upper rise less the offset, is -8.5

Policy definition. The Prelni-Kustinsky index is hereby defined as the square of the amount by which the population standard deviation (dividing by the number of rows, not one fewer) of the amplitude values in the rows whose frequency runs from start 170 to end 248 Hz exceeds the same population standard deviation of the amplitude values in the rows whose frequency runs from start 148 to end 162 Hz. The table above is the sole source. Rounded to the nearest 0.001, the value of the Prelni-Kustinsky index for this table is 0.058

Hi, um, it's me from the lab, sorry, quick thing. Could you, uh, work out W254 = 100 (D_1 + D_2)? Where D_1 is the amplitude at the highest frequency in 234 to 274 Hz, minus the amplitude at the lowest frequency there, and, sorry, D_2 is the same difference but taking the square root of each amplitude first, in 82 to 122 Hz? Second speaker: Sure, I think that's 102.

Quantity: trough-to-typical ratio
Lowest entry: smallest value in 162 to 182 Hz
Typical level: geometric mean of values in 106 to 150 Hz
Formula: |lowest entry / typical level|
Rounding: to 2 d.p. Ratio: 0.99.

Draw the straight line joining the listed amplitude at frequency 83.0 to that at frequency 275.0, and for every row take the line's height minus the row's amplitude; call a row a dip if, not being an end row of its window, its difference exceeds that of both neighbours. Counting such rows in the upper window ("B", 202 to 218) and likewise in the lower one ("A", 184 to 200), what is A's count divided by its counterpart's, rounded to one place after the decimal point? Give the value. 1.0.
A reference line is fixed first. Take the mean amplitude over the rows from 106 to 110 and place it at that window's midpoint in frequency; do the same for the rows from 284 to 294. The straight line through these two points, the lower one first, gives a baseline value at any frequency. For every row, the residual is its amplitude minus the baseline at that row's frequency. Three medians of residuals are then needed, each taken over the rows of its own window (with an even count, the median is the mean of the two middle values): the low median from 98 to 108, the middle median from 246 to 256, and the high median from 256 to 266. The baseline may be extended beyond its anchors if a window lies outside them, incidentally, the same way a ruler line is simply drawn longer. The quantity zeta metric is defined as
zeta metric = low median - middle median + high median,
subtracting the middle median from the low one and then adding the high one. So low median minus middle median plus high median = 0.6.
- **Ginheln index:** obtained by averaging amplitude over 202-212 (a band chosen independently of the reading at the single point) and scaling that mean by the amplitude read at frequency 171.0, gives 95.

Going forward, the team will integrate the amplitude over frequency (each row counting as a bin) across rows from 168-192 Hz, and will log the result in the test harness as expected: 236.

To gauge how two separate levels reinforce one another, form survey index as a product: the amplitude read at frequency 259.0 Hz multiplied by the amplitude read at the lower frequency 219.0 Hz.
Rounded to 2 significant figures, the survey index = 92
